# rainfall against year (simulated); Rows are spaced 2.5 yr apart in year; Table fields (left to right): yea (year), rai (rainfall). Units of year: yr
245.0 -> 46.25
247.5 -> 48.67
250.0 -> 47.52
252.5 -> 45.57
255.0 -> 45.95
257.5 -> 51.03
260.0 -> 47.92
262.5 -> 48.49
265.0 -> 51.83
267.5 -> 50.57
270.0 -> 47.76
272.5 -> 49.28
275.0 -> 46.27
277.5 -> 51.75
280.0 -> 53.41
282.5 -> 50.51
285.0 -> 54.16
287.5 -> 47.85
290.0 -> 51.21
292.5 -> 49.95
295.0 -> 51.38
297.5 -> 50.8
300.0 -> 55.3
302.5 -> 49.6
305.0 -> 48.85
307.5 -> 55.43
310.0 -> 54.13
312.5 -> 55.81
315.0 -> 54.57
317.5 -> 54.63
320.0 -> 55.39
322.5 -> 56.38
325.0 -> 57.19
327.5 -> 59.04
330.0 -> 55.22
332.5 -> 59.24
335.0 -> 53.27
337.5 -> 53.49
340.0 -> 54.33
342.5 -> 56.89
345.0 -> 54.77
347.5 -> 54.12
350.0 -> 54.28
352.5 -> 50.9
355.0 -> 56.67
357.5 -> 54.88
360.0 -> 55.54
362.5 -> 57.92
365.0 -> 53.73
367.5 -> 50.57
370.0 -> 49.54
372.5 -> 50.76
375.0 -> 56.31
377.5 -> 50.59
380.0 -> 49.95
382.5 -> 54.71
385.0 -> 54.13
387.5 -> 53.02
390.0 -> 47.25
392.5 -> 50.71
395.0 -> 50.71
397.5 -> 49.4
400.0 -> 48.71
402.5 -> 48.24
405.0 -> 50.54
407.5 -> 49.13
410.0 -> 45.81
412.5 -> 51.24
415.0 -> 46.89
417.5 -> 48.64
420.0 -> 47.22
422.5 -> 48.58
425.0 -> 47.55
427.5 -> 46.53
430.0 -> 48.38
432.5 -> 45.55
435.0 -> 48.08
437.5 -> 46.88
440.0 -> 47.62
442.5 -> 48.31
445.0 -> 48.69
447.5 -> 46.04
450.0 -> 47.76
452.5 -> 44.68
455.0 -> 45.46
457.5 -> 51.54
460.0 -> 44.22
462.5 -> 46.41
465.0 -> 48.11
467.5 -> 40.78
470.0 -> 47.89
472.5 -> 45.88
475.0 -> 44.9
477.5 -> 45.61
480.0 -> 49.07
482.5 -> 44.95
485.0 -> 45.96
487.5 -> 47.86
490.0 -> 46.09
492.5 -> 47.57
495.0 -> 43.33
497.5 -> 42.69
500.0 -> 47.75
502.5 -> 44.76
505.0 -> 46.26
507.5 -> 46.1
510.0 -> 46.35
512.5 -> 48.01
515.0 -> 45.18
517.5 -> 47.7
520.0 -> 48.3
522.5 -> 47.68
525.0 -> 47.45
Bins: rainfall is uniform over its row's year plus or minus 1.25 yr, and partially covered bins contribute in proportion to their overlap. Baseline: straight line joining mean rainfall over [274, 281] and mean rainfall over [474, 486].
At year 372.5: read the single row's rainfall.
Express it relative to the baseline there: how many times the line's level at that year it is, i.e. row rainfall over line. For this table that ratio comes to 1.05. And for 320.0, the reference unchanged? 1.12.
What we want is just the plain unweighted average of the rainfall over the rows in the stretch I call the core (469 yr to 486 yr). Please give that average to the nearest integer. 46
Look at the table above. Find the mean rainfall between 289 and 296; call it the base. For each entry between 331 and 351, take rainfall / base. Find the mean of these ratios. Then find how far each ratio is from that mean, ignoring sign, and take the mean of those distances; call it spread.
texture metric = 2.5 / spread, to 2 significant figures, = 84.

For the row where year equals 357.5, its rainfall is 54.88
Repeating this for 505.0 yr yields 46.26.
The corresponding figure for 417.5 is 48.64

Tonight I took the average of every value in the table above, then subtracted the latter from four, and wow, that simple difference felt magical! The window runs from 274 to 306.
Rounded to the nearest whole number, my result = -47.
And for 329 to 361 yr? -51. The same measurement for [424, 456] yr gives -43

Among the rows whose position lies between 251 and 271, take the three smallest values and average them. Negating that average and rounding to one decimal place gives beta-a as -46.4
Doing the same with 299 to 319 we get -50.9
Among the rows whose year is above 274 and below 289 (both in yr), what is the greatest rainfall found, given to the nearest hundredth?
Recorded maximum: 54.16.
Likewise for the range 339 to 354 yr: 56.89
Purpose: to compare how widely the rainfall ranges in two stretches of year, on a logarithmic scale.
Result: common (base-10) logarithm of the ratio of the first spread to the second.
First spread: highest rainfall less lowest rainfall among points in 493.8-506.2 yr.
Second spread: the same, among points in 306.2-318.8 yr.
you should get 0.48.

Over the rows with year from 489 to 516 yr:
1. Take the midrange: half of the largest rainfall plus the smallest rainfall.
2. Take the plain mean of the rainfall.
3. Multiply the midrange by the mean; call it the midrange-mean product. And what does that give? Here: 2078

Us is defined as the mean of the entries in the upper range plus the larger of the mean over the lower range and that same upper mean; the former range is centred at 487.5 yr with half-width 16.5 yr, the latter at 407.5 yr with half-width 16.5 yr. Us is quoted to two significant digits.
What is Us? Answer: 95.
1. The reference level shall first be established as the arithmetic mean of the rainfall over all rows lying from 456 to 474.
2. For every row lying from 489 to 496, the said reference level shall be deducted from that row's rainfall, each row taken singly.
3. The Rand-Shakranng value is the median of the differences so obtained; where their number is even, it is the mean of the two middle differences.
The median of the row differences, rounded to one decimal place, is -0.3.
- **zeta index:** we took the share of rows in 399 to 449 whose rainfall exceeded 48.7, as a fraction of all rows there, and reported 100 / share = 500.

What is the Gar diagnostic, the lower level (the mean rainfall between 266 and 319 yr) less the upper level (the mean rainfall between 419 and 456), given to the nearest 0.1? 4.4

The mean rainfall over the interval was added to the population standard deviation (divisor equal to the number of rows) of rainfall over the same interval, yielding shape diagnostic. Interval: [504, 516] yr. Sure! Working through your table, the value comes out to 47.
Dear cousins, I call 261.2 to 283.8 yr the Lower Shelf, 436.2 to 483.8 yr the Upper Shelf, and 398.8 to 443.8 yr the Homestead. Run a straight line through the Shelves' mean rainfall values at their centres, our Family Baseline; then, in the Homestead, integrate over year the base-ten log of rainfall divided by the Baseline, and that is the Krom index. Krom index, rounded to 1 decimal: 0.3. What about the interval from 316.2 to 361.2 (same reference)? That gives 2.5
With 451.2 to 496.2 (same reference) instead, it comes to -0.1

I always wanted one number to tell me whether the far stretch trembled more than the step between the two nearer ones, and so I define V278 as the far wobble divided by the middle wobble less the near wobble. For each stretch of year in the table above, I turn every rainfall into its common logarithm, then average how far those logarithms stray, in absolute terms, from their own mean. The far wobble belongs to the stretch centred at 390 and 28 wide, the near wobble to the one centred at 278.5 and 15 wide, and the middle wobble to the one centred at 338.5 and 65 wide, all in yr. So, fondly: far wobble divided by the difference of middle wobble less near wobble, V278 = -3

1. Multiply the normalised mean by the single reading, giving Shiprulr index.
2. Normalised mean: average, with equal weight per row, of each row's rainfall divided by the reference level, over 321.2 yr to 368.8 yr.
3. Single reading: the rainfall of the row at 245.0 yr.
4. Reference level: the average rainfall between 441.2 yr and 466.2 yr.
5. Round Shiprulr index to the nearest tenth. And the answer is 54.2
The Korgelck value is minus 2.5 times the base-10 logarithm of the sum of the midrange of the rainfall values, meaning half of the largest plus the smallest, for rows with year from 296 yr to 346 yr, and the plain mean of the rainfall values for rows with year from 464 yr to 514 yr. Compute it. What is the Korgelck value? -5.00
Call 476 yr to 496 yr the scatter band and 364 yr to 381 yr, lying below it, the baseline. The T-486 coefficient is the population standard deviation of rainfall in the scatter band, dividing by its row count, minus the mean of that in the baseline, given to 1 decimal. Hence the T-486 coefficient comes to -49.9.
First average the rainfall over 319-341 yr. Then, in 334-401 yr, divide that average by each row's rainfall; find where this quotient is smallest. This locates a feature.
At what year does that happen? 362.5 yr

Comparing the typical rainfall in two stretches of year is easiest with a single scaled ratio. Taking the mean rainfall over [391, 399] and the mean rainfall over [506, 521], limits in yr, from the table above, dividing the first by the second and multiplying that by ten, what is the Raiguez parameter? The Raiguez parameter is 10.7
